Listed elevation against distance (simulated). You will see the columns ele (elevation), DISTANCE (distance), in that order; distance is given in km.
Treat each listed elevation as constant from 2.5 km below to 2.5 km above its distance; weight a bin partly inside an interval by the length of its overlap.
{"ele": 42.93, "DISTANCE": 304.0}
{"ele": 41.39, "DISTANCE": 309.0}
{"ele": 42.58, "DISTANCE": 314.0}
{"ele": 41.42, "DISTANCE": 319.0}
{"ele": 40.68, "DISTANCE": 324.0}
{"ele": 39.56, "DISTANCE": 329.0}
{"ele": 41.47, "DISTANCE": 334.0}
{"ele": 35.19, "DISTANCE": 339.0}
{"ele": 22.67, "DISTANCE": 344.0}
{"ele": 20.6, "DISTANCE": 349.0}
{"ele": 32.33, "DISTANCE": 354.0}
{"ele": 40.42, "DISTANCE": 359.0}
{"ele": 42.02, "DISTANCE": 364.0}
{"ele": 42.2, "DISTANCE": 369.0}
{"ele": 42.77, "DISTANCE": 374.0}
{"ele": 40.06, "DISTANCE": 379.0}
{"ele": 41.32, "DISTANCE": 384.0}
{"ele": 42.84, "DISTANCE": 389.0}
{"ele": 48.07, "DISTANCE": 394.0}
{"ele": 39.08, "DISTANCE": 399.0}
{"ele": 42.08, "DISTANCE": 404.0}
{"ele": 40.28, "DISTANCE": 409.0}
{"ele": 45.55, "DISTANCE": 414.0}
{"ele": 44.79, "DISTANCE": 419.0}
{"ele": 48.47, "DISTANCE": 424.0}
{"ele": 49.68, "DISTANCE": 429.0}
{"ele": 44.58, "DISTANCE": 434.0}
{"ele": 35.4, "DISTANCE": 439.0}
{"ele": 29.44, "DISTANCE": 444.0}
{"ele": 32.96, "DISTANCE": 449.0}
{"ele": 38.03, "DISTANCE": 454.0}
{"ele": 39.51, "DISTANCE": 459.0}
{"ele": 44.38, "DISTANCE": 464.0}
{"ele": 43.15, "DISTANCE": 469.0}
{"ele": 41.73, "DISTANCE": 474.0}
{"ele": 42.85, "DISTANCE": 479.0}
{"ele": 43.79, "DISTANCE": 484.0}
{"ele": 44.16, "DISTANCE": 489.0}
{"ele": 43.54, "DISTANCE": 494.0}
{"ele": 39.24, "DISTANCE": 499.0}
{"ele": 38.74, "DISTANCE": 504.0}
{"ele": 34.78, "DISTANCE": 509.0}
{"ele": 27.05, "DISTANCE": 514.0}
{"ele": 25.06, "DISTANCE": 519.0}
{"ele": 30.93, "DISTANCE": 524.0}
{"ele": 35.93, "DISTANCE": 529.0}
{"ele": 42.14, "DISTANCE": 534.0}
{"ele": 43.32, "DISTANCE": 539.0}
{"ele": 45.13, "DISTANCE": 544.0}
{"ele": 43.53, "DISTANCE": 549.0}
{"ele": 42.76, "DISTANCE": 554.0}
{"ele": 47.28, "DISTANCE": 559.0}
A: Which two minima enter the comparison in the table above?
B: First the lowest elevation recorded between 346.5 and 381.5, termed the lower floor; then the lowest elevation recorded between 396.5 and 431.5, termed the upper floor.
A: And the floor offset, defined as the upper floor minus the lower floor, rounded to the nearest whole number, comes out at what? 18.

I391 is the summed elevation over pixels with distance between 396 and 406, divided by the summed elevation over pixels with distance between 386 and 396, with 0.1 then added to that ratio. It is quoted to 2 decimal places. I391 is 0.99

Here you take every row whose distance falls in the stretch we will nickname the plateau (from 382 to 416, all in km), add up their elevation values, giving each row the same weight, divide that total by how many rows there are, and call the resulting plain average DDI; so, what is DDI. 43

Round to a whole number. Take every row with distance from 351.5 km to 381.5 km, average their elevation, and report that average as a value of 40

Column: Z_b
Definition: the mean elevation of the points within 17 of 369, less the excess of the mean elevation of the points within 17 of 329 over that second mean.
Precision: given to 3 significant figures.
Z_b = 42.7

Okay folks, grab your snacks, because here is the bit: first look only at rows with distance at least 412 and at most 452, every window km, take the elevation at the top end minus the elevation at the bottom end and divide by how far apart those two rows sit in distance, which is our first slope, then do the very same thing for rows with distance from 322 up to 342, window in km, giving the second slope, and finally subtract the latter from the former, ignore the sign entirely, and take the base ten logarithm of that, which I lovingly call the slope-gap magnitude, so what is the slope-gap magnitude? -2.2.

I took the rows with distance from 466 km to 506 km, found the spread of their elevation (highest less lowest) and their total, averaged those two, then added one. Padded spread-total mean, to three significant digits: 172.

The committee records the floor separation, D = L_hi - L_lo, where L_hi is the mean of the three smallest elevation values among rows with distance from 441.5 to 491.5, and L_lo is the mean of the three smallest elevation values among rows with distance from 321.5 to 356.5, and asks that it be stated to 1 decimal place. 8.3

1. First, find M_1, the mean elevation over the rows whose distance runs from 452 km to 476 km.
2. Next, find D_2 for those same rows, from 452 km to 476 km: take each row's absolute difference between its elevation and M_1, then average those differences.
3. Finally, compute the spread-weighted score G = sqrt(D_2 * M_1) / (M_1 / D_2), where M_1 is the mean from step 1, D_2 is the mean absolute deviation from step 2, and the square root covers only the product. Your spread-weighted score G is 0.5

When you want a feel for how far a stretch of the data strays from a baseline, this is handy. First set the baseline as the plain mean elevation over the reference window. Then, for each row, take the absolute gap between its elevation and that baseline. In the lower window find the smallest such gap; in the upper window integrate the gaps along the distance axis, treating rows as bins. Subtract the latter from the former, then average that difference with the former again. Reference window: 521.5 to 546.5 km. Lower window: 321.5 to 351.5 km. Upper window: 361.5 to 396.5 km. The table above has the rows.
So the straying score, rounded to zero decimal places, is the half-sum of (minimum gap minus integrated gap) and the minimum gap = -57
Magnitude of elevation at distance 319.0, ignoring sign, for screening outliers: 41.4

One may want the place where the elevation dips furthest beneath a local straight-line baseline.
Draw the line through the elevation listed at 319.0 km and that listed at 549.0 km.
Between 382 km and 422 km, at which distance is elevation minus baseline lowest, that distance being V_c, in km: 399.0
